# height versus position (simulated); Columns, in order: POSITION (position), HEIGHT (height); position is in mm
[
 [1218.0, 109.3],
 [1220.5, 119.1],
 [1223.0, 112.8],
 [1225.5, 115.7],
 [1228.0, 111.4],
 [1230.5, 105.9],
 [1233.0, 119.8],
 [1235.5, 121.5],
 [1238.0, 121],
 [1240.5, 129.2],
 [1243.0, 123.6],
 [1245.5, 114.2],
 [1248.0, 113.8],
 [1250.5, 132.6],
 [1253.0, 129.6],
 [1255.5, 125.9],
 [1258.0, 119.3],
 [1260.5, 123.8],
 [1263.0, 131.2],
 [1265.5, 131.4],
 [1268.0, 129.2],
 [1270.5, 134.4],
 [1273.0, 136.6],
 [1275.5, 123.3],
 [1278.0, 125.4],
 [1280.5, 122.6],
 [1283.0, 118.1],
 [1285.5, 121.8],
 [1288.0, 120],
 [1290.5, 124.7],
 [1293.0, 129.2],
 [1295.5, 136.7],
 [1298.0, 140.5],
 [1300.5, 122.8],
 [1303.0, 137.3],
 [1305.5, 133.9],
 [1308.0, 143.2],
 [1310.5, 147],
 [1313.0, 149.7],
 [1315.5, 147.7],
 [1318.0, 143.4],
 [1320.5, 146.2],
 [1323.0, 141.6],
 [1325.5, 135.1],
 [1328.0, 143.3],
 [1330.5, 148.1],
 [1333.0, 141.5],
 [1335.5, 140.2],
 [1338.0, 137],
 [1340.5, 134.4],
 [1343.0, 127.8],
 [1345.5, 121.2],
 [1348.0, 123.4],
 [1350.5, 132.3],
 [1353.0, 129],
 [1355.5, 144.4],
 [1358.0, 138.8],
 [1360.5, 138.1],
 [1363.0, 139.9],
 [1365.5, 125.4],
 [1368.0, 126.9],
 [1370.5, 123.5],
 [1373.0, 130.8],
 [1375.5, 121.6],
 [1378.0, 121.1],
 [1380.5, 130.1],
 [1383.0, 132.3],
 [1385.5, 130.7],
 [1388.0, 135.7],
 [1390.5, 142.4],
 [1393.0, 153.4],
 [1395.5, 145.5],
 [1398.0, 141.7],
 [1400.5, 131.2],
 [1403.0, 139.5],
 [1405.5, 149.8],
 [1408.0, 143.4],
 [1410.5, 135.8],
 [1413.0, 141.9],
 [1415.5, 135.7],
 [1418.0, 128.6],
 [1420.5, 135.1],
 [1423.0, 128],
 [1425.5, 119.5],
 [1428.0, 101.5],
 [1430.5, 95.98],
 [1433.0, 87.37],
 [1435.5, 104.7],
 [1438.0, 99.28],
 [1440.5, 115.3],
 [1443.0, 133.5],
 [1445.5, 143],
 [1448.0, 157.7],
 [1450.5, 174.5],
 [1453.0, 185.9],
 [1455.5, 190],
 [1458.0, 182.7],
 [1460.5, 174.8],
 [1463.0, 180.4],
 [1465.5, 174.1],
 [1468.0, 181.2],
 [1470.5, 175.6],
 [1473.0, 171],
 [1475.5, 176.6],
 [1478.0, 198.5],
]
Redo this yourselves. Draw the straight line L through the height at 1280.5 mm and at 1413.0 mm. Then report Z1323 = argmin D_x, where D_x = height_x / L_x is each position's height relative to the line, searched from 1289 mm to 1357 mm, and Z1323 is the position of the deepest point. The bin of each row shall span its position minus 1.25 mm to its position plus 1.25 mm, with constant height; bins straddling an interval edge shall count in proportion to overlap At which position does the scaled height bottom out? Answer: 1345.5 mm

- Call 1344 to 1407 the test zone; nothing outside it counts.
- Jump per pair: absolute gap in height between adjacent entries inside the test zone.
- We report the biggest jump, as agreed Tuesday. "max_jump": 15.4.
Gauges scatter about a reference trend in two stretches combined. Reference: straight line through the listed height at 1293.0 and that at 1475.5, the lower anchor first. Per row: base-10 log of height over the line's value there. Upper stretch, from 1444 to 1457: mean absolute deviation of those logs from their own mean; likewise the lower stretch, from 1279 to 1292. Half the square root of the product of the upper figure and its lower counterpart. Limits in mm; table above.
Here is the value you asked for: 0.0082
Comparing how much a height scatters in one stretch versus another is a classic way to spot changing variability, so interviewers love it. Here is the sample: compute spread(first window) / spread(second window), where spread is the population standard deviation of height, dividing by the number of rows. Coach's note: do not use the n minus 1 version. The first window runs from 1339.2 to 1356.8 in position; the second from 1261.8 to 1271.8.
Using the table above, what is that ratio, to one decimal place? 3.9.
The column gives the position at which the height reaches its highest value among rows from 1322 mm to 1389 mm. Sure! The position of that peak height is 1330.5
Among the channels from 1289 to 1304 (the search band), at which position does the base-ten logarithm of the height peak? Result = 1298.0 mm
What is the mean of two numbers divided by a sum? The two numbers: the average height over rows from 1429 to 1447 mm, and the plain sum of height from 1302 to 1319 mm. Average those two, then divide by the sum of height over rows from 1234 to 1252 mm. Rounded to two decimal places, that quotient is 0.65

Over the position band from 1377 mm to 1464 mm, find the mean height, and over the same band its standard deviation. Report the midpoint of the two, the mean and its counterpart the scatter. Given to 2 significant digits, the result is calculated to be 82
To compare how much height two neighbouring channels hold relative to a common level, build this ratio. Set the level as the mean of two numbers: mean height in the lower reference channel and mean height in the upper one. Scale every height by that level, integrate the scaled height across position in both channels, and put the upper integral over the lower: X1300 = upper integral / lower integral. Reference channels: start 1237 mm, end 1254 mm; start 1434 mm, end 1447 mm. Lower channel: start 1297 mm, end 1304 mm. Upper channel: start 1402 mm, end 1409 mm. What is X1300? 1.08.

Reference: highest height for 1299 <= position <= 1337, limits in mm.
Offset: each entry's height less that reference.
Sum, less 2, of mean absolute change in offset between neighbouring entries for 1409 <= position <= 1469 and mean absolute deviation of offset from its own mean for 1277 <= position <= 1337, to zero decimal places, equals 16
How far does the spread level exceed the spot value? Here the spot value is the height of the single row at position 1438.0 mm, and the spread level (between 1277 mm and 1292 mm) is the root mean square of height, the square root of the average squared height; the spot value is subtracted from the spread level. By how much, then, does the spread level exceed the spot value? 23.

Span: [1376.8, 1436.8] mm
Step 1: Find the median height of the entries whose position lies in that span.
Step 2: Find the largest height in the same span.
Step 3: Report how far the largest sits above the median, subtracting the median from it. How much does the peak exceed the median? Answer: 20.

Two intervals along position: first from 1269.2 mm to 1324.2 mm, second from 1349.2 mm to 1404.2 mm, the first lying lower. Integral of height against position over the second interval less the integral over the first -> 20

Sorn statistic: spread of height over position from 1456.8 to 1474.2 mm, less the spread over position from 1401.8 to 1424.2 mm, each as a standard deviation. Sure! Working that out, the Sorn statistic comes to -3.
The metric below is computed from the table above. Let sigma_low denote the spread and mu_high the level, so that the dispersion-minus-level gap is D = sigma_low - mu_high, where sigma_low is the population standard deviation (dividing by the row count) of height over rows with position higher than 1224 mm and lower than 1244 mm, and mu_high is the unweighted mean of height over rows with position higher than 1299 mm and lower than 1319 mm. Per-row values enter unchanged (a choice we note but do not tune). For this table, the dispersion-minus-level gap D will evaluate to -134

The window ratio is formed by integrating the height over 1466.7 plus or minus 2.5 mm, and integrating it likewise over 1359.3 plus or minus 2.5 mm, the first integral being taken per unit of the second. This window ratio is 1.28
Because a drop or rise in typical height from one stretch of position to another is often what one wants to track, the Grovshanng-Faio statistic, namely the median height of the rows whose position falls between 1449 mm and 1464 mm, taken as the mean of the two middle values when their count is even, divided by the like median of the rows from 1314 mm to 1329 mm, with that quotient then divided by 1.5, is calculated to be 0.84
